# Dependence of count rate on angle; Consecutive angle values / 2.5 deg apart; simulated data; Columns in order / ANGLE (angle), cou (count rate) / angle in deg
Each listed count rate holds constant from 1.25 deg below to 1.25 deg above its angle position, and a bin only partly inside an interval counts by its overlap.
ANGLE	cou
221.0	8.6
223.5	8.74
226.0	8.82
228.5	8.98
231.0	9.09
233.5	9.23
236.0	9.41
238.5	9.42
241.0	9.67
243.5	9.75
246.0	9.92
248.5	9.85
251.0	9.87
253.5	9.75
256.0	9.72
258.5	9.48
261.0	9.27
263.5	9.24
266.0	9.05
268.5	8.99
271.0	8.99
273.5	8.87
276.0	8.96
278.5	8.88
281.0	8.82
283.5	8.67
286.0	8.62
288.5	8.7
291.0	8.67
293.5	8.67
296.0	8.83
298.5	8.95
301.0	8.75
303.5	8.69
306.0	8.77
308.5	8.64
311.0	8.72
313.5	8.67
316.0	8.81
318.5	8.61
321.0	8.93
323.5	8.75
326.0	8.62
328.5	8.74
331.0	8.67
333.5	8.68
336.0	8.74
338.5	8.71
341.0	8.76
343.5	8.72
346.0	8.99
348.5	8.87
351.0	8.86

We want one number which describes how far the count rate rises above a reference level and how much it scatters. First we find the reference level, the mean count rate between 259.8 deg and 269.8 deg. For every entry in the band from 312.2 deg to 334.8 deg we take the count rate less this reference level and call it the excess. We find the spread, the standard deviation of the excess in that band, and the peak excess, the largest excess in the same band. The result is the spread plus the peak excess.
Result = -0.1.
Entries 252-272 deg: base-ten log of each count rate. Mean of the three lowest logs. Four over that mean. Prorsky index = 4.19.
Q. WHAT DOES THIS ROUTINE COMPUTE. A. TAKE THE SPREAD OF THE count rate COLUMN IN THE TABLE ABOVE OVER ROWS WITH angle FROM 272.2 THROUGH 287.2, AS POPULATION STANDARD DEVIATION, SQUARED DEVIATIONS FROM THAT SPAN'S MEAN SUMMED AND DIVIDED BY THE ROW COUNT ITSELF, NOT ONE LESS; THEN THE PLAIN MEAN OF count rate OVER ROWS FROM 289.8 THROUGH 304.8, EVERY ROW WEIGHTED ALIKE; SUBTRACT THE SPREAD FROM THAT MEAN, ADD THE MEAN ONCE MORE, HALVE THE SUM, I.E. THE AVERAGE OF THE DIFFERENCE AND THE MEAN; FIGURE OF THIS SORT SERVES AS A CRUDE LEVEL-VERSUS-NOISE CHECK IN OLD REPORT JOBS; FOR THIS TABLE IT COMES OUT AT 8.700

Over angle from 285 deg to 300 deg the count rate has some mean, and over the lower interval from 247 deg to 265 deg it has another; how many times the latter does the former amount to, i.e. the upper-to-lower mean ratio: 0.91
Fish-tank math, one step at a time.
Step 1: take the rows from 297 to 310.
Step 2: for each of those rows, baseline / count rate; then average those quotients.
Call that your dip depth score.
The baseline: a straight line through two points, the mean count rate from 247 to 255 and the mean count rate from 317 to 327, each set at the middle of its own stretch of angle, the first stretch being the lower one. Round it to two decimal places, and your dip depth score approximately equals 1.03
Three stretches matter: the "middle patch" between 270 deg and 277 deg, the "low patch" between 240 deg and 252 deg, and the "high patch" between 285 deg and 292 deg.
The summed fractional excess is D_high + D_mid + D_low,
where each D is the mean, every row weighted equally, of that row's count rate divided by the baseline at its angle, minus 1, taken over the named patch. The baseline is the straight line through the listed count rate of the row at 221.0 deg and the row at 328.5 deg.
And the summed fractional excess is 0.17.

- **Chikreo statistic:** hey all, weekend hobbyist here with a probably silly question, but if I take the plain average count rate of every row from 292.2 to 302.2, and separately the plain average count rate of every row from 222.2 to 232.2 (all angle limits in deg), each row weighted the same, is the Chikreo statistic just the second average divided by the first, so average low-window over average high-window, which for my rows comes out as 1.01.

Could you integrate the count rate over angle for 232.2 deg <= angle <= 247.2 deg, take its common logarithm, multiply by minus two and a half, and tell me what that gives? -5.39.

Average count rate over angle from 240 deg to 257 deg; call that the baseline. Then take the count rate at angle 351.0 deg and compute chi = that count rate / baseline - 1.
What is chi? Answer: -0.095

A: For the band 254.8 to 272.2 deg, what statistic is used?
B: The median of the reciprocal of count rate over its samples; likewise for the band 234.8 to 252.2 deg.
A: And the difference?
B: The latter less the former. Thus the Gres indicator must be -0.0057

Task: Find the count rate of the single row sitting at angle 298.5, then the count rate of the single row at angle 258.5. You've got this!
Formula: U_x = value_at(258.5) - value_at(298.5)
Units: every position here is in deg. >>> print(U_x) 0.5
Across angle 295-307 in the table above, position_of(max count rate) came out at 298.5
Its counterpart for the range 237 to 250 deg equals 246.0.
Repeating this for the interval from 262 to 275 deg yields 263.5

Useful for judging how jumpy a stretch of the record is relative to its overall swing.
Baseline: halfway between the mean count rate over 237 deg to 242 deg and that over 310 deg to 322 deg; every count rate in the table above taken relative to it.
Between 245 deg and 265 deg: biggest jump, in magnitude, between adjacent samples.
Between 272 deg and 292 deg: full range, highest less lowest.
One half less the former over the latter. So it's -0.21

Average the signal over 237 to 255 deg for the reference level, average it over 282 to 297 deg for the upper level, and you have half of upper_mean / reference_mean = 0.446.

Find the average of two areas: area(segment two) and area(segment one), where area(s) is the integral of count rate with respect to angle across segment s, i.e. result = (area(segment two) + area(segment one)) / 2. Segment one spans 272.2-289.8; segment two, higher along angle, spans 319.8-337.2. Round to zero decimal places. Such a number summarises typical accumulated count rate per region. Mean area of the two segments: 153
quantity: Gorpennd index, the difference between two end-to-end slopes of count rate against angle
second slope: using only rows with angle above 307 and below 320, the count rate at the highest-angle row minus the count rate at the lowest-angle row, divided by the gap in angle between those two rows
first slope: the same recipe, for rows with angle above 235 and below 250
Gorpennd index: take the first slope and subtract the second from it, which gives 0.04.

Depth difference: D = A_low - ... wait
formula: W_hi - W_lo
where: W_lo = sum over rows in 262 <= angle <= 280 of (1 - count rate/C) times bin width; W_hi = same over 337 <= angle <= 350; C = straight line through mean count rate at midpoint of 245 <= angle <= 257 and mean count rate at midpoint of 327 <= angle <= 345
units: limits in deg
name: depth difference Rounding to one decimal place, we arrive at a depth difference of -1.3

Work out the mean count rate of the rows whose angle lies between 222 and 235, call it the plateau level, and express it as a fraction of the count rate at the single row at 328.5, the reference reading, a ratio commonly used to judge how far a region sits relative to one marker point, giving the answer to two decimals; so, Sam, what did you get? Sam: 1.03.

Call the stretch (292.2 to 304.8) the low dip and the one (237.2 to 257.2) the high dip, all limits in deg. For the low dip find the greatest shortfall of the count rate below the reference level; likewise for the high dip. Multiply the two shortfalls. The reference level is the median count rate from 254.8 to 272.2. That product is -0.1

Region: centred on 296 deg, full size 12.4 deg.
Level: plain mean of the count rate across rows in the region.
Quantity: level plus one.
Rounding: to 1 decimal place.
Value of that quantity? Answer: 9.8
